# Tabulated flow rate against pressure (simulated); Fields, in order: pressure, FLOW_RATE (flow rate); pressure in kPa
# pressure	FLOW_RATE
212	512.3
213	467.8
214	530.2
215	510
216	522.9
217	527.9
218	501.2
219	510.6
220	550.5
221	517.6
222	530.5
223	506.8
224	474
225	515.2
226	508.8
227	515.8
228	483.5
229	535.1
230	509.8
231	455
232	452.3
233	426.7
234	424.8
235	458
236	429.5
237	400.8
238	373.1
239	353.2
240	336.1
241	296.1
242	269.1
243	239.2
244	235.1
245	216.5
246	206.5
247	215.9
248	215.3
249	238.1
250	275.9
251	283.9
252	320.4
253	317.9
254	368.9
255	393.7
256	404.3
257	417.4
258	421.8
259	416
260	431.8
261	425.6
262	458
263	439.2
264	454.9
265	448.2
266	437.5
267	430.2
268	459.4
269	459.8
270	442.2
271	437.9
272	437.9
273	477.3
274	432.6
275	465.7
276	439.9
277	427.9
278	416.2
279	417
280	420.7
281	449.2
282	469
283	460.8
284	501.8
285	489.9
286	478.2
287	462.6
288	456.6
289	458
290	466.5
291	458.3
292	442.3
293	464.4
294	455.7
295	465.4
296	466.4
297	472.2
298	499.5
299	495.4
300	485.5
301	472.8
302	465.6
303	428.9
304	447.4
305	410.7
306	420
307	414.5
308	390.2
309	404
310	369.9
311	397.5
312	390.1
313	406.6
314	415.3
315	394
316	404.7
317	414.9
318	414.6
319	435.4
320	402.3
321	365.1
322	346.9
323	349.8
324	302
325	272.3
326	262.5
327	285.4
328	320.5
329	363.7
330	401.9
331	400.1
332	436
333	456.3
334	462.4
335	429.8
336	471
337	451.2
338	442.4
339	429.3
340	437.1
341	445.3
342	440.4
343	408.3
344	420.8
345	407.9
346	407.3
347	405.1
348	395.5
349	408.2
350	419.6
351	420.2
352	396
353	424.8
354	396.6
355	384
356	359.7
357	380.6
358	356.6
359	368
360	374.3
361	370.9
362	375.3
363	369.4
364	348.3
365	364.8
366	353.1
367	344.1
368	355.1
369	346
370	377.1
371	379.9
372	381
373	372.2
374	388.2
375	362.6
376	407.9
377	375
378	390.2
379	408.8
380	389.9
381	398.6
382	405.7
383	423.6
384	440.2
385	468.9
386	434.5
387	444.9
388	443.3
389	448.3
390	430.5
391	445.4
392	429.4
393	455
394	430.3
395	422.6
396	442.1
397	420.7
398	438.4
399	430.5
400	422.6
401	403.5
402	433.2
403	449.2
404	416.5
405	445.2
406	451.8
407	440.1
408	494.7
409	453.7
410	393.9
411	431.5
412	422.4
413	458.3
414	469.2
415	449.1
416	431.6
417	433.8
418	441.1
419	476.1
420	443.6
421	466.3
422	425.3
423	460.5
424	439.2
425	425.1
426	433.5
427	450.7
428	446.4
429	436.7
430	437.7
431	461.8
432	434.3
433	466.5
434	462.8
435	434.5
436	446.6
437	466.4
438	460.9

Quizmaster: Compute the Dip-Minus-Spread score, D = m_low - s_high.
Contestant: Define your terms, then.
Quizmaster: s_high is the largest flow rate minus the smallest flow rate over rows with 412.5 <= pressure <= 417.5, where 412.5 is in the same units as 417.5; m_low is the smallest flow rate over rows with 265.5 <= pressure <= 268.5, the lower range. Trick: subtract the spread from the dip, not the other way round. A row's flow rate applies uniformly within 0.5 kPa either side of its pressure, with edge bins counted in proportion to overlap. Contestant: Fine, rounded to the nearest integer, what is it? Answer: 393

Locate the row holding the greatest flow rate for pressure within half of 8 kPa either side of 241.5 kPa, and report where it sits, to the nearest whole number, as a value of 238 kPa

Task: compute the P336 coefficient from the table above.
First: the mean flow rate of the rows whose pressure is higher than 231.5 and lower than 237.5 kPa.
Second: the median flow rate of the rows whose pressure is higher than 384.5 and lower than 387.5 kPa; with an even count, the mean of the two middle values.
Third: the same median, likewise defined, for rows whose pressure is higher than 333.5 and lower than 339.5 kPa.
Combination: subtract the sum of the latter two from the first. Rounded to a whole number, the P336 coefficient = -460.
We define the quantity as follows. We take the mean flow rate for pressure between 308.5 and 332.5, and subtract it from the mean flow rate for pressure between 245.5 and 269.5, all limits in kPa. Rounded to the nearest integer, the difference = -1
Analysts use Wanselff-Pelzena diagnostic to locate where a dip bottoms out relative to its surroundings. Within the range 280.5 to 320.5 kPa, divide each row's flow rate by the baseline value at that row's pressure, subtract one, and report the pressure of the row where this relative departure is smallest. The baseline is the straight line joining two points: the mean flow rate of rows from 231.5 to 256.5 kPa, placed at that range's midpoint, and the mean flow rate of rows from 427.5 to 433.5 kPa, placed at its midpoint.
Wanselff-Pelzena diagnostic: 310 kPa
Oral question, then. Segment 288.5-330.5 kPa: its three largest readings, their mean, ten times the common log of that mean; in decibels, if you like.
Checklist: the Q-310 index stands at 26.9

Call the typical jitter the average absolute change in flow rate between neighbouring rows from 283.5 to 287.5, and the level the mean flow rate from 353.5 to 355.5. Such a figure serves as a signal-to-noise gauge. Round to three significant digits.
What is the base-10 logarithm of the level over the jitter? 1.48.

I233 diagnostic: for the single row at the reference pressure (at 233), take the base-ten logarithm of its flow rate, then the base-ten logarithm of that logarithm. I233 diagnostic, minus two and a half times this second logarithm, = -1.050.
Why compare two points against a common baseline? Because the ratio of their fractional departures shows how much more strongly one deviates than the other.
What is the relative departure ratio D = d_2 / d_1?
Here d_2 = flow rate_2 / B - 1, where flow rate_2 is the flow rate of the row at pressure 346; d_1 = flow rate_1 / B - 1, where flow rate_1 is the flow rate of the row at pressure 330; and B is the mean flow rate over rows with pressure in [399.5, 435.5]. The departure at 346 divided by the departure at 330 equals 0.87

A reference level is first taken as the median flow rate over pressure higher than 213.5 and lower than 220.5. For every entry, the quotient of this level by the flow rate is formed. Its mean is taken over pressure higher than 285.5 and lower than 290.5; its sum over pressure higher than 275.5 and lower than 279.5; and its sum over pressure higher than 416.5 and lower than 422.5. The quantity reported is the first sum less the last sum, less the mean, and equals -3.2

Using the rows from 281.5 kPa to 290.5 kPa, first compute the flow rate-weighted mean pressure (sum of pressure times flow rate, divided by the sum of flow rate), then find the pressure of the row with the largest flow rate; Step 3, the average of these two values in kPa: 285.0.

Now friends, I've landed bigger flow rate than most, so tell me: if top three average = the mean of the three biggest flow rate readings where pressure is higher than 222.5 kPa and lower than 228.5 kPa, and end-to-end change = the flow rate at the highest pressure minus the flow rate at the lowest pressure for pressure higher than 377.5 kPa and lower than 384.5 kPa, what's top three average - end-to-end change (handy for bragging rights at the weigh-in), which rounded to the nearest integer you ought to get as 463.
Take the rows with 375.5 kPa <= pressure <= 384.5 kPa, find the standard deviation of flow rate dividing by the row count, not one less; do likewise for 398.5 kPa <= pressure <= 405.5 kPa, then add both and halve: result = 17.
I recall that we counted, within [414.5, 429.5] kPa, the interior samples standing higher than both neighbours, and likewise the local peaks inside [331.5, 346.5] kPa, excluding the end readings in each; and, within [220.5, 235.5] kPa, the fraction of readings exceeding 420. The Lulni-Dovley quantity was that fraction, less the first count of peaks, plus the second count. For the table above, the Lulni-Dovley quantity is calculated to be 1.0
